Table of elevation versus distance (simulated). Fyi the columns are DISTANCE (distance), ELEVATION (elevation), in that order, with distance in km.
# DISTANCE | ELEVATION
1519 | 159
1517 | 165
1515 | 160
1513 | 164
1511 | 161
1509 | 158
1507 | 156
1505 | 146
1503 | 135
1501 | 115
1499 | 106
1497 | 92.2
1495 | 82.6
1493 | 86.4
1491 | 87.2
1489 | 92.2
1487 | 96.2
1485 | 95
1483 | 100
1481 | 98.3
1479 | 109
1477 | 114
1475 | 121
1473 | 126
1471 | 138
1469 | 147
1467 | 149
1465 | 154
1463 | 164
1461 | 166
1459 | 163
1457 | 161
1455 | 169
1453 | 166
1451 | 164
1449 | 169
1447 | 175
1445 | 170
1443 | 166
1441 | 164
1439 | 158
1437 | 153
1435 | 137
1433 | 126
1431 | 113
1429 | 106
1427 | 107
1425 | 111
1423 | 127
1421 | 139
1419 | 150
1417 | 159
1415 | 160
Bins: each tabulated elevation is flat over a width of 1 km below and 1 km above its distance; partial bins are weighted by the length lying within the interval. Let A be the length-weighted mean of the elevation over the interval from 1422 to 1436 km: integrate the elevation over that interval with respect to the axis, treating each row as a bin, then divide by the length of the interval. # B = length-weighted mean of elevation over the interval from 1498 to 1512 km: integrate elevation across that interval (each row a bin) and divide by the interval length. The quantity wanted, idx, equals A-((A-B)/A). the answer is 118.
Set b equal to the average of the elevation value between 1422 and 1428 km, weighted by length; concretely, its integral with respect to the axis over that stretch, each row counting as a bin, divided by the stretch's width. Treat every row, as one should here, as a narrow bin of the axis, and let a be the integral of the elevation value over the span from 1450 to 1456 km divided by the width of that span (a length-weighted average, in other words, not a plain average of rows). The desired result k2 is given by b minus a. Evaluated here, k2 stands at -51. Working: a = 166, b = 115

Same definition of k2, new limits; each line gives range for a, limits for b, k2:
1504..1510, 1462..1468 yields 2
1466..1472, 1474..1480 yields -30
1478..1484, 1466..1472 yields 42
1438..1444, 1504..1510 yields -9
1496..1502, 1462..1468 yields 51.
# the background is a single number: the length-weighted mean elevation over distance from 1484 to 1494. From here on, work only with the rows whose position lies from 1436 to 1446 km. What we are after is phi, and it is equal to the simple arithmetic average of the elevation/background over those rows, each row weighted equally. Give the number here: 1.8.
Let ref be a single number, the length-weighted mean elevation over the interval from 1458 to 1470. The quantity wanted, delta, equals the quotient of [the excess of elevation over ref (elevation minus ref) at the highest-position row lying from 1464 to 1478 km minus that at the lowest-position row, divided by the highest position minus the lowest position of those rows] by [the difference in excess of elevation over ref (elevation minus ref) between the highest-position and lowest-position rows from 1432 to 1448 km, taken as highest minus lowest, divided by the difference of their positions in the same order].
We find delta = -1.0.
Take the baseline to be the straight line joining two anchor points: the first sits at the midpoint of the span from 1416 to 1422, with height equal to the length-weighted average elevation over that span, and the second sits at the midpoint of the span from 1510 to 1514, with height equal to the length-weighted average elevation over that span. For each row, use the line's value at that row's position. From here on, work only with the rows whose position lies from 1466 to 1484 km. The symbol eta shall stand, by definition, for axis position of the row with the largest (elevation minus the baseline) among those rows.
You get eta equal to 1467 km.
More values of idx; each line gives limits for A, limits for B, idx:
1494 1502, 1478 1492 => 99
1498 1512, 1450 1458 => 140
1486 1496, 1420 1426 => 89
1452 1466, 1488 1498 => 163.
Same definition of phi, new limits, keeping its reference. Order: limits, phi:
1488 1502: 1.0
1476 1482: 1.2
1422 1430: 1.2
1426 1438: 1.4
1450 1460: 1.8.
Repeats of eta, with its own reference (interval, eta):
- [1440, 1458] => 1447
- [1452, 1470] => 1455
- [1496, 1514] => 1513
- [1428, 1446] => 1445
